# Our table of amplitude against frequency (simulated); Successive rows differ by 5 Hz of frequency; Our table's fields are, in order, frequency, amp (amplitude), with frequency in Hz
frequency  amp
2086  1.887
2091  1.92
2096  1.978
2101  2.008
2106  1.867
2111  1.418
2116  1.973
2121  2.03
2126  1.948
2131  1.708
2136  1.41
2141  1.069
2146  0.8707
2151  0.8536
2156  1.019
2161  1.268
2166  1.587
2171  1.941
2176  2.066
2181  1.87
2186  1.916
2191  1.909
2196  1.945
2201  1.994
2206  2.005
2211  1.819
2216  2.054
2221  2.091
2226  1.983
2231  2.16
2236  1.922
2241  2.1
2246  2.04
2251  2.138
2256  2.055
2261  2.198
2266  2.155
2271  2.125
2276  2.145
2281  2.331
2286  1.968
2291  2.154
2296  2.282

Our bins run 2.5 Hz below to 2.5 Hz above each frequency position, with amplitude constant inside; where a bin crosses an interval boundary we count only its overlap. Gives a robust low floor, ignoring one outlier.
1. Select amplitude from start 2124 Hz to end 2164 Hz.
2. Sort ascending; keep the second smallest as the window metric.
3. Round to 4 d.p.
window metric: 0.8707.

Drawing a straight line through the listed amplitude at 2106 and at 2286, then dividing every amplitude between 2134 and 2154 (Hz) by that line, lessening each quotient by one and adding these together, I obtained -1.77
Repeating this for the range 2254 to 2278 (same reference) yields 0.46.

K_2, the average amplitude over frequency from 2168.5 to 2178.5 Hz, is 2.00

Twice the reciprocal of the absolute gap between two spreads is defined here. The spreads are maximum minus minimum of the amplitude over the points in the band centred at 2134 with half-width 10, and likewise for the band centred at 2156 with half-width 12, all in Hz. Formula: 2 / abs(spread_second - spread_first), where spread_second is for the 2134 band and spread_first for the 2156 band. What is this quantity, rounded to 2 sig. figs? 14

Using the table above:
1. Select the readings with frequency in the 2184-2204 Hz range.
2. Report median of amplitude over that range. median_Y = 1.93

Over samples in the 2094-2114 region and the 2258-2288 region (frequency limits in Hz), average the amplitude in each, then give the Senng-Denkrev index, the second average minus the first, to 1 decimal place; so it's 0.3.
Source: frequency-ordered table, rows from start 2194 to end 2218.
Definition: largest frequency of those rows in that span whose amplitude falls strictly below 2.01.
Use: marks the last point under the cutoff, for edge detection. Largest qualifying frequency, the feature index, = 2211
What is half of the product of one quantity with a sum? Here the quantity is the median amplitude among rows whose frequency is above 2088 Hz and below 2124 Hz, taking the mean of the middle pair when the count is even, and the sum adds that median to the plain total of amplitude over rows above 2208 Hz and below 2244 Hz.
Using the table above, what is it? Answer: 16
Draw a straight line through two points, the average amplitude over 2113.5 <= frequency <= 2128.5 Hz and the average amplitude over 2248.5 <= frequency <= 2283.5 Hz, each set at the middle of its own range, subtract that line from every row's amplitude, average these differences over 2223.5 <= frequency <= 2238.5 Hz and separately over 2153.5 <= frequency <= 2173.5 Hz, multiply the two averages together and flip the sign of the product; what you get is -0.058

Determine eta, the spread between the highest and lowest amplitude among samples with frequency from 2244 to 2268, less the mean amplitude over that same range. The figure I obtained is -2.0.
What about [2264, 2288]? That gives -1.8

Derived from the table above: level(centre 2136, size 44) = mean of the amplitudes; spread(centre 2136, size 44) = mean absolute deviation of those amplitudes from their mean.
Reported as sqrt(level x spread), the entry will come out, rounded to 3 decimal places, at 0.784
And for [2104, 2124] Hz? 0.607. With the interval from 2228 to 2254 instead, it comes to 0.388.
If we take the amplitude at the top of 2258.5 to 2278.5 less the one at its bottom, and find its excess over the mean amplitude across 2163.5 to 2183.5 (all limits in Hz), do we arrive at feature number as -1.92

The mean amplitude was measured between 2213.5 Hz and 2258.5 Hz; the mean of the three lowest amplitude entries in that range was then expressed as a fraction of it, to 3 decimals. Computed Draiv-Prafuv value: 0.962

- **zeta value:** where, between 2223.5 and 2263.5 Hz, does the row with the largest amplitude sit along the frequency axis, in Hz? 2261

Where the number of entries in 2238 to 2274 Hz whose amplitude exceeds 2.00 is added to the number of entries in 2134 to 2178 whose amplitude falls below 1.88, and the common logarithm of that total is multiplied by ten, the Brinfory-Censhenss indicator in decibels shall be 11.5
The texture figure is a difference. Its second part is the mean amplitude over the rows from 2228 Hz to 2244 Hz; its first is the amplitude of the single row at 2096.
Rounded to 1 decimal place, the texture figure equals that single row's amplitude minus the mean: -0.1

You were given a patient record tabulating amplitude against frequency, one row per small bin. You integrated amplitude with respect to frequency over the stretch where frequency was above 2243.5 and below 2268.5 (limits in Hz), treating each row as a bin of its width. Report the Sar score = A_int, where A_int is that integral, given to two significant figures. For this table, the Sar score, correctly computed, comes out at 53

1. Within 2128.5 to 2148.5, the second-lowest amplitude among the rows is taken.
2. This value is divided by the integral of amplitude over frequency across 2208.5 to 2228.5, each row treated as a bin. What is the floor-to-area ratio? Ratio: 0.027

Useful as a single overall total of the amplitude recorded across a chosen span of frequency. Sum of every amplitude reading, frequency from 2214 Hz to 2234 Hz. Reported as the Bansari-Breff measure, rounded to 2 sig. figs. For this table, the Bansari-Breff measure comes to 8.3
